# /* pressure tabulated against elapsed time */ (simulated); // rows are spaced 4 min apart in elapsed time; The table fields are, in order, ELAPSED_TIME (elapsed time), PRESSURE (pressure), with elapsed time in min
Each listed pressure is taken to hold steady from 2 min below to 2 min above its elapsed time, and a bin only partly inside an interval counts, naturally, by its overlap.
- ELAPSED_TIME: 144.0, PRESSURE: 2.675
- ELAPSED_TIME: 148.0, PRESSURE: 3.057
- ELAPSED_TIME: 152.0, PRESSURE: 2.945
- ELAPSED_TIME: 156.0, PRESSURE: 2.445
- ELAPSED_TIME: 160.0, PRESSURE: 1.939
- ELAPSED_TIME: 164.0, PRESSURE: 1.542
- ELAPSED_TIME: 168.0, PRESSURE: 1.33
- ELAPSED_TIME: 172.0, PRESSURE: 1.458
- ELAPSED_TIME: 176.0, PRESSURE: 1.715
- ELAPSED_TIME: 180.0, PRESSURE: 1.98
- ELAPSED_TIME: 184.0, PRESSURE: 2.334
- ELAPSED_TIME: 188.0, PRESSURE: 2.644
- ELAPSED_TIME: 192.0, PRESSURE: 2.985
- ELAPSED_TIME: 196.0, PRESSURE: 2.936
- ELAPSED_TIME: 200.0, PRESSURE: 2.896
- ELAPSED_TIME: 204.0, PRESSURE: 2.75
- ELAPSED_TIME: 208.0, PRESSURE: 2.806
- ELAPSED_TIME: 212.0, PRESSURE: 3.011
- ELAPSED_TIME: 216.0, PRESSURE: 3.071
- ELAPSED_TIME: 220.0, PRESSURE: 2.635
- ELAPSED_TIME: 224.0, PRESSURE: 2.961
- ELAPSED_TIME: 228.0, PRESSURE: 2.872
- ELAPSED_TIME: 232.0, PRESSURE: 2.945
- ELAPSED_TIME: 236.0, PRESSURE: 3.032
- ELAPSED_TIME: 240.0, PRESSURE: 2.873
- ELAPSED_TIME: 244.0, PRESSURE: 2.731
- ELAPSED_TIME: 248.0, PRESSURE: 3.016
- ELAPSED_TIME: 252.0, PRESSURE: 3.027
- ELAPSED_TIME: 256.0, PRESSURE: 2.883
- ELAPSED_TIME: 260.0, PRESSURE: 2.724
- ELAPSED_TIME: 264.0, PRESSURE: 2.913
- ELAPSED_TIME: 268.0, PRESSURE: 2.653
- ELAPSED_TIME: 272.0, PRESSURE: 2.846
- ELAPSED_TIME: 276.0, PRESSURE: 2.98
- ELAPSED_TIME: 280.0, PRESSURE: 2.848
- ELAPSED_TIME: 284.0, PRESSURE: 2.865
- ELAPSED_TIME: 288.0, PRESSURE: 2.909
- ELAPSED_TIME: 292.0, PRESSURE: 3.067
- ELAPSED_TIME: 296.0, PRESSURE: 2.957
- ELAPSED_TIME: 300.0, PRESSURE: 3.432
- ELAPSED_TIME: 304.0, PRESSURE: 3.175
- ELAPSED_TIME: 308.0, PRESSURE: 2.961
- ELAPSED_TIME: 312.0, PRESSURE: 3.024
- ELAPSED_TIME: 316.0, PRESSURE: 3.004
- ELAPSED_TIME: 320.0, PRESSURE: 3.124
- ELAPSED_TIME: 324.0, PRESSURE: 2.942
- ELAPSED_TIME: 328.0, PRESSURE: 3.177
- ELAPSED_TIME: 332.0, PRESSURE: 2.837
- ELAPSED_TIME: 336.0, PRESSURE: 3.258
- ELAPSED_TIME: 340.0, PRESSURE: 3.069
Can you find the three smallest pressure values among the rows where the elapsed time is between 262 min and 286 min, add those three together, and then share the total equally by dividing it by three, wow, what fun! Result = 2.78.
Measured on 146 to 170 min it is 1.60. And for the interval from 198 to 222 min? 2.73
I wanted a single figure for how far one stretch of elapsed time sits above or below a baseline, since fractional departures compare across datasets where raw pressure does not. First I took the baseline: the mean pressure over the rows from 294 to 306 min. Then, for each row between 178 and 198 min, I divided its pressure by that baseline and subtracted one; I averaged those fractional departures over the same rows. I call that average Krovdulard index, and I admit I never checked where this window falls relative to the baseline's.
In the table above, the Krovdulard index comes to -0.19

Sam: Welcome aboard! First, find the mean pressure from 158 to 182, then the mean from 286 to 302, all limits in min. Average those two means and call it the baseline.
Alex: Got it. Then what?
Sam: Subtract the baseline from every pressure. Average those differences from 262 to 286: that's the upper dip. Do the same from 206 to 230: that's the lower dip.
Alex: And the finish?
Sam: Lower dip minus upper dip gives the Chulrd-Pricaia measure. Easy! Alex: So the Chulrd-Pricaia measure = 0.04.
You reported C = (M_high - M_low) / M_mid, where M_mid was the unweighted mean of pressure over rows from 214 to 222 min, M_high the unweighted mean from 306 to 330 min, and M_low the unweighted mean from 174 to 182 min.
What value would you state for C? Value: 0.42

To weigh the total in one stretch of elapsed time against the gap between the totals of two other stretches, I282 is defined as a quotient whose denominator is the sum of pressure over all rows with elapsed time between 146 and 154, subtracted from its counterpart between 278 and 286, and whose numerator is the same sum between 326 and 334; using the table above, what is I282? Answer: -21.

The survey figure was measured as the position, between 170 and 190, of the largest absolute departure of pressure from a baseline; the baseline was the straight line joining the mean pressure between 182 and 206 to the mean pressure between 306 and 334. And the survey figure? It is 172.0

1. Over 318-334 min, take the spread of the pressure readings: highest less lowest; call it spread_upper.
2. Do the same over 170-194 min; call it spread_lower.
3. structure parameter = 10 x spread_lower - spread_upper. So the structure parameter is 15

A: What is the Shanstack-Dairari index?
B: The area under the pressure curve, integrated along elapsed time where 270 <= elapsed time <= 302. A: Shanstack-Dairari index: 95.6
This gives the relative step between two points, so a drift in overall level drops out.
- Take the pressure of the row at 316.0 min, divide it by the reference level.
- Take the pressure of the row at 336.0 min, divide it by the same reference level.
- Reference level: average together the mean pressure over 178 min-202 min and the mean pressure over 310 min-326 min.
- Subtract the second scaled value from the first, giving -0.090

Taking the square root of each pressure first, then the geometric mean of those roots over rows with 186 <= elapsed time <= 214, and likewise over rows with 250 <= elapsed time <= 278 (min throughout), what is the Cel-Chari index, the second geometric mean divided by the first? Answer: 1.00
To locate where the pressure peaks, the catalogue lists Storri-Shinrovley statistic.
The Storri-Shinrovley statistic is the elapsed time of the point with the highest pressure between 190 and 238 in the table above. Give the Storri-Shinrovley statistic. 216.0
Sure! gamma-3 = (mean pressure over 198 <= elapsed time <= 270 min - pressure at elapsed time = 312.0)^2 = 0.02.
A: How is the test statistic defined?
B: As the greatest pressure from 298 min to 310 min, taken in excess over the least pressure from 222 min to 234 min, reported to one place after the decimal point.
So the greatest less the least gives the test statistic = 0.6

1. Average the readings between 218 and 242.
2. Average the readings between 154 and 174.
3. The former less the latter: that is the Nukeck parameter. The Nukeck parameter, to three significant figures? 1.14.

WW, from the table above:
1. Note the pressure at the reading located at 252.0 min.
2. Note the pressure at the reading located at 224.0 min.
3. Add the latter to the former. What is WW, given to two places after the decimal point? 5.99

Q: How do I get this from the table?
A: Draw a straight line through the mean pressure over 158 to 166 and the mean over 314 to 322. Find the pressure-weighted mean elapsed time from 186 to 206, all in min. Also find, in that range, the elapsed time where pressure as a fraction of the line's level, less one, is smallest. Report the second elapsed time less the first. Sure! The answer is 8.0 min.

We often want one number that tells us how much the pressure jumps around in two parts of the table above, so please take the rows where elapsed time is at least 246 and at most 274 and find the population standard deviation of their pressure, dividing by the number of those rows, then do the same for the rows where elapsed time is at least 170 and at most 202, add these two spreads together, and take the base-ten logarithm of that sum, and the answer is -0.16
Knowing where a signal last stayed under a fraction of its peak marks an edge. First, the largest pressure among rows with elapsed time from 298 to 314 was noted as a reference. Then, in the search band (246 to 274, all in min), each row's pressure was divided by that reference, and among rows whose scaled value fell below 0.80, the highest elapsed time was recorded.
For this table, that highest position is 268.0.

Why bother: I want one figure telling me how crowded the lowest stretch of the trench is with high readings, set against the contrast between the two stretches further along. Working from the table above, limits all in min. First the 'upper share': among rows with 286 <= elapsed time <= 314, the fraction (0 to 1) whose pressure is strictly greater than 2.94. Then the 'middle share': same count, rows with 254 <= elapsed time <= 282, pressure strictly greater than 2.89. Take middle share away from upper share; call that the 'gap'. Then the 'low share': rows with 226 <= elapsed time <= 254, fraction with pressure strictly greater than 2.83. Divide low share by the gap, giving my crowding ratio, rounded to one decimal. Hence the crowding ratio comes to 1.5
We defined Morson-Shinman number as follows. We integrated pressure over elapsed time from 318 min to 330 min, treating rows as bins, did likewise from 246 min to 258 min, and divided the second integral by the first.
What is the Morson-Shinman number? 0.966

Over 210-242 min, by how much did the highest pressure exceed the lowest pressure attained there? 0.44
